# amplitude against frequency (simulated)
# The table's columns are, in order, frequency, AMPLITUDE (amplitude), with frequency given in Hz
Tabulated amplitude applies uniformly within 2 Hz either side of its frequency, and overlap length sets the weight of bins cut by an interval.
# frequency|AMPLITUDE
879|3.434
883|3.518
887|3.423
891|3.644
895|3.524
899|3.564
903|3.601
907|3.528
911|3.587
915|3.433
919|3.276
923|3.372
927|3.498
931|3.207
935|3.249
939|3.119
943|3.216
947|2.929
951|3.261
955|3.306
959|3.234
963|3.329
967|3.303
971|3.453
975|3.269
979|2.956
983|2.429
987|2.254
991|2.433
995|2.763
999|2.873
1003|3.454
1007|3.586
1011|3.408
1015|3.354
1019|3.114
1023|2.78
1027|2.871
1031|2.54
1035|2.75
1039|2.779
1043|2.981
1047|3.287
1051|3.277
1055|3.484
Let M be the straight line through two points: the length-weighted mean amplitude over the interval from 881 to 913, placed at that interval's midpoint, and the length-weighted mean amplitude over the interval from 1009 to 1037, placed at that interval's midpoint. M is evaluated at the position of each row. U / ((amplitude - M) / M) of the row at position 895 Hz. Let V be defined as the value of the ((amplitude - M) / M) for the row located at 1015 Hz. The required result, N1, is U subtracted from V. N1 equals 0.1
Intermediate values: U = -0.01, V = 0.11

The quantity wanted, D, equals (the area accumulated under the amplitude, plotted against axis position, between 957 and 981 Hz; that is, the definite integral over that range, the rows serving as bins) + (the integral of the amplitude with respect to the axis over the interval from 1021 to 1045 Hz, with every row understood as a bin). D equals 145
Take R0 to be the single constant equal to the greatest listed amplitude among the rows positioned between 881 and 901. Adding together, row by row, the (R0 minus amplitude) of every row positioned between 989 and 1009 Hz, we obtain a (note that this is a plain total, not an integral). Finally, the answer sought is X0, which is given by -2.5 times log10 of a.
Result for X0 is -1.23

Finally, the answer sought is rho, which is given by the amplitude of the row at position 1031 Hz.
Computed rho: 2.54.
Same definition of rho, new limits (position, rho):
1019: 3.114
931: 3.207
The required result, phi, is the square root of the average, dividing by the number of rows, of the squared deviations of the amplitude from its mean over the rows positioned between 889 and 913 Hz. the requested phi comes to 0.04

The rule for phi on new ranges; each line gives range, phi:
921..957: 0.15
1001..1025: 0.27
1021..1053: 0.24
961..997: 0.43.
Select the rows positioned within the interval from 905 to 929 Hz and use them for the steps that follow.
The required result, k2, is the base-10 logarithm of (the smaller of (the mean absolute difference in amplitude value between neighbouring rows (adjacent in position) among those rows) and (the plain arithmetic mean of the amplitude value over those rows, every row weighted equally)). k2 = -0.93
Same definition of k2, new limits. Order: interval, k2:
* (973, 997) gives -0.52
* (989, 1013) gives -0.57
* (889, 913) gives -1.18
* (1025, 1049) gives -0.67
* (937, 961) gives -0.78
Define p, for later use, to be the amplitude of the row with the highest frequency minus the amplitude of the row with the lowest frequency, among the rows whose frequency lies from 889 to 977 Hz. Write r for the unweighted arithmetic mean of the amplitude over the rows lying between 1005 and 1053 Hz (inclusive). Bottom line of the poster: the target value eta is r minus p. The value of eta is 3.44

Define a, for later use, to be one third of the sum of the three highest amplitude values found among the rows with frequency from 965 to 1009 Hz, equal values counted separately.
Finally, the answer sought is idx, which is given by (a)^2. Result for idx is 12.2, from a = 3.50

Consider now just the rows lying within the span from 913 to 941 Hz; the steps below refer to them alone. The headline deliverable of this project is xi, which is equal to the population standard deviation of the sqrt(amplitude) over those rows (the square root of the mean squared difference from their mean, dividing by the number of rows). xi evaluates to 0.03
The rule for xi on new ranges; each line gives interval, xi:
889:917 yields 0.02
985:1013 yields 0.14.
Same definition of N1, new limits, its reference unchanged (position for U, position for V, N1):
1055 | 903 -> -0.2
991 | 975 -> 0.2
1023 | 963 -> 0.1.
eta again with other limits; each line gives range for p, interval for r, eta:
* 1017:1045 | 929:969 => 3.35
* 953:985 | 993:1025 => 4.04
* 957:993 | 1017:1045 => 3.63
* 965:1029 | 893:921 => 3.93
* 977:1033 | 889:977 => 3.78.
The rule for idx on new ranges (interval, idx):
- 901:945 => 12.8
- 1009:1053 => 11.2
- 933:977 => 11.3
